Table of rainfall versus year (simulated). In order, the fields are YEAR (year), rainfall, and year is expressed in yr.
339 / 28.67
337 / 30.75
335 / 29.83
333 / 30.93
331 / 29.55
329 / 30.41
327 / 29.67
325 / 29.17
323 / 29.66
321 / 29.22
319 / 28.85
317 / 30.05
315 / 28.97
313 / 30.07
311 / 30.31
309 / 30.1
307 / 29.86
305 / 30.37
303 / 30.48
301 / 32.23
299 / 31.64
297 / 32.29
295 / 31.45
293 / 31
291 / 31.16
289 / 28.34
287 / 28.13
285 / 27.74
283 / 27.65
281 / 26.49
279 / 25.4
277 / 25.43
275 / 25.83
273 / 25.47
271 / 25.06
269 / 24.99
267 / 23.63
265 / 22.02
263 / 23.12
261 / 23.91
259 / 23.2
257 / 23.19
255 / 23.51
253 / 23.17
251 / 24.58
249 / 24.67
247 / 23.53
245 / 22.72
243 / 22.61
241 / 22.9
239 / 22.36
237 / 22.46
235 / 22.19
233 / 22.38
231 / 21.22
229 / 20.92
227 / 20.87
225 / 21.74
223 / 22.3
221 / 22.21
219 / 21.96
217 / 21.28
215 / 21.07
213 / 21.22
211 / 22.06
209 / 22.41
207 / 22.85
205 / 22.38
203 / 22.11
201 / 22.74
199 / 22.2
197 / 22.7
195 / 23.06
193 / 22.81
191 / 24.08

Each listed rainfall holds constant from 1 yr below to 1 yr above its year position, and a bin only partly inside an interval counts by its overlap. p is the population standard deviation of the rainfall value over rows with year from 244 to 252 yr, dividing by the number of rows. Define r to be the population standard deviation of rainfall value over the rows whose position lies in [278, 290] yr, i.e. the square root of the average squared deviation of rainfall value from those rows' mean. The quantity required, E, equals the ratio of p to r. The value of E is 0.8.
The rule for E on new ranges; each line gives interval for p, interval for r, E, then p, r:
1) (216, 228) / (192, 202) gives 1.8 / 0.51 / 0.3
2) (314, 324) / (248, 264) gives 0.7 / 0.45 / 0.6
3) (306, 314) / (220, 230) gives 0.3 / 0.16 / 0.6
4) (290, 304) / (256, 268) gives 1.0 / 0.61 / 0.6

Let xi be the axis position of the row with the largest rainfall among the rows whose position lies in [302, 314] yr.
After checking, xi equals 303 yr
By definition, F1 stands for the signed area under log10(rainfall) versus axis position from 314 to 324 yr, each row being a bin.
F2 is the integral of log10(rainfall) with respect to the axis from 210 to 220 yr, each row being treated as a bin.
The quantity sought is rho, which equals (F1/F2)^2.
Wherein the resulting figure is 1.21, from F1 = 14.7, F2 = 13.3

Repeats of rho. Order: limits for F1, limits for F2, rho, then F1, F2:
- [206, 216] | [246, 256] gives 0.95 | 13.4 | 13.8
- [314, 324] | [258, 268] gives 1.16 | 14.7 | 13.6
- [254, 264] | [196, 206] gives 1.03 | 13.7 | 13.5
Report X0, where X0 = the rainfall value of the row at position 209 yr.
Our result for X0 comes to 22.41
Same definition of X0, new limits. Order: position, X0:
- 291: 31.16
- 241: 22.9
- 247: 23.53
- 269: 24.99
